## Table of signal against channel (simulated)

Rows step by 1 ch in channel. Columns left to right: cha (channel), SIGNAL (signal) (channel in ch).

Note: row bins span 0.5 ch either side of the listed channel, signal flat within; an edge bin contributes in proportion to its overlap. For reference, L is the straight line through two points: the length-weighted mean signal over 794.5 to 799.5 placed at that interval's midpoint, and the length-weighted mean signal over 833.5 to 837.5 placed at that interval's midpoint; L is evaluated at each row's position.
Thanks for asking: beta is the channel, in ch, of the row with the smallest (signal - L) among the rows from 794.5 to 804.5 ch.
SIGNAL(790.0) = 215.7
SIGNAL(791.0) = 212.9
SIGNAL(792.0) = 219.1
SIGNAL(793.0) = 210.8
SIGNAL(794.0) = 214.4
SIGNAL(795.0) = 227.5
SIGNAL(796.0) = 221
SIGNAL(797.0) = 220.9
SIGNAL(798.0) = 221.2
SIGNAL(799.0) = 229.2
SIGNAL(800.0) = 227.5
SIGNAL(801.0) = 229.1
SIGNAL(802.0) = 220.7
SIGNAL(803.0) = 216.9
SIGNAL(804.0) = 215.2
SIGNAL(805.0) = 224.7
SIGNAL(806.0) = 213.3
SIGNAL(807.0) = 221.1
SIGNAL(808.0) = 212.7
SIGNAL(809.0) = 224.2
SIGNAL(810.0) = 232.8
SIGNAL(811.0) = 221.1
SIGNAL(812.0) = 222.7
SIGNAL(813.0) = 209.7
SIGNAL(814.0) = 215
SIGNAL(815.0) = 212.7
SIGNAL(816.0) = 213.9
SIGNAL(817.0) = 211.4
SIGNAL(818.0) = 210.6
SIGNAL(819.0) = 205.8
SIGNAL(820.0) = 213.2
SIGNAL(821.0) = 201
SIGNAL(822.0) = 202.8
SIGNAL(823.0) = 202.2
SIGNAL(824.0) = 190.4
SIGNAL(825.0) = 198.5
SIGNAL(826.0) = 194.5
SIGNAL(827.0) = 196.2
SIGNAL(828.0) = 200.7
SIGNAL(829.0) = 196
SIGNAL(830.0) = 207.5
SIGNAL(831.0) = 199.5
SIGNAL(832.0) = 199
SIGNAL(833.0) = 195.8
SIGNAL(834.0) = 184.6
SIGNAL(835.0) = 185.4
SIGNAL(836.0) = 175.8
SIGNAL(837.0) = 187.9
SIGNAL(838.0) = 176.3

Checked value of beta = 796.0 ch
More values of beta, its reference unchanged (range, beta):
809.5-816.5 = 813.0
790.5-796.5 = 791.0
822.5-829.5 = 824.0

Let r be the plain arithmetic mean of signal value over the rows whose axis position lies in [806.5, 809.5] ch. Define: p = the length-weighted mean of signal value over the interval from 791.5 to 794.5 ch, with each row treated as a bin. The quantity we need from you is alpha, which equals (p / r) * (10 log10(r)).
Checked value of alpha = 23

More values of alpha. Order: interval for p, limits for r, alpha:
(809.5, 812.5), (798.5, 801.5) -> 23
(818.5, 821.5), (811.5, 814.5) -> 22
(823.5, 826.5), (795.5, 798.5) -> 21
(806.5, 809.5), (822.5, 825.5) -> 26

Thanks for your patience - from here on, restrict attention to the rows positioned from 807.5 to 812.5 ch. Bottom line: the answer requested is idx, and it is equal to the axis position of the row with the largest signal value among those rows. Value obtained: 810.0 ch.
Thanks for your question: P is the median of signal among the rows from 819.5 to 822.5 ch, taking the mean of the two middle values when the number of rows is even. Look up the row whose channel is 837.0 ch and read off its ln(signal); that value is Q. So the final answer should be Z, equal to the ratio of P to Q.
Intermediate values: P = 203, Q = 5.24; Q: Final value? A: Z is 38.7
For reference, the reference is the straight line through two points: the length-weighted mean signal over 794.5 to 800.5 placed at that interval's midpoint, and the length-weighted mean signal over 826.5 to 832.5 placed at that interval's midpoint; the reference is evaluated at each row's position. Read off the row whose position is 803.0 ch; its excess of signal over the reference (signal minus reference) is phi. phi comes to -3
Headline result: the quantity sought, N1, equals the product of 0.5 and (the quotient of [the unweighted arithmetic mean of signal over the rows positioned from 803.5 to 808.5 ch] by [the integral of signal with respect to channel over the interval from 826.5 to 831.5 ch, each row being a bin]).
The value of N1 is 0.109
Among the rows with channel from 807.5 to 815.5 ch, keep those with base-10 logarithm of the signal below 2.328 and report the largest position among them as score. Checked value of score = 815.0 ch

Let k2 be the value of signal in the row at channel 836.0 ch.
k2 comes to 175.8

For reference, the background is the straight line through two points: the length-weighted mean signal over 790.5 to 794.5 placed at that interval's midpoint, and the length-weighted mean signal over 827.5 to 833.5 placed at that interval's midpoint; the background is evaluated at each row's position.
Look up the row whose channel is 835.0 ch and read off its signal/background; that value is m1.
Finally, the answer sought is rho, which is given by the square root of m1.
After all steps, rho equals 0.968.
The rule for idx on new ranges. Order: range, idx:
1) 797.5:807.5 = 799.0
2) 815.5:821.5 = 816.0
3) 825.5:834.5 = 830.0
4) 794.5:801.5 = 799.0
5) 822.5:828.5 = 823.0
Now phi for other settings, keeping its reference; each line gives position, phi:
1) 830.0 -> 8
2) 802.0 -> 0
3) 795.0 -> 1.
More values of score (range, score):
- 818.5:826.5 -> 826.0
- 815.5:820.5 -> 819.0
